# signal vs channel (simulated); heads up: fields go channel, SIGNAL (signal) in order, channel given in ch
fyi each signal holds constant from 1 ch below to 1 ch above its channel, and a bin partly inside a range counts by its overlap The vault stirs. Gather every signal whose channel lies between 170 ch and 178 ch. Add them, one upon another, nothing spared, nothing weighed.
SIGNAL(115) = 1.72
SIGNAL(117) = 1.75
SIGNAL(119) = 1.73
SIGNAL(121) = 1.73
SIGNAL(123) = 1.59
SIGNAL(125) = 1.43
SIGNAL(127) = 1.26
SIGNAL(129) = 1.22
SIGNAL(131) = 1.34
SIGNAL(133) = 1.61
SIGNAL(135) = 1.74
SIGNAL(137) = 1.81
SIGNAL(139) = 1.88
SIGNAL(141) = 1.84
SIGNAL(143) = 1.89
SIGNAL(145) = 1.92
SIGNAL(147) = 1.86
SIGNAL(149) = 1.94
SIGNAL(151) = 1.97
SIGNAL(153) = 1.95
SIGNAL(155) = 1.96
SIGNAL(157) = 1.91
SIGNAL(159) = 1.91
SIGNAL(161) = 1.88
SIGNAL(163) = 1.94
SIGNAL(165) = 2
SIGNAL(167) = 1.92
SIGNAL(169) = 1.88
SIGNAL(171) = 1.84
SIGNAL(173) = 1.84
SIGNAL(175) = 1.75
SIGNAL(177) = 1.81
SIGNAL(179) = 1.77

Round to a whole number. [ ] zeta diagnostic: 7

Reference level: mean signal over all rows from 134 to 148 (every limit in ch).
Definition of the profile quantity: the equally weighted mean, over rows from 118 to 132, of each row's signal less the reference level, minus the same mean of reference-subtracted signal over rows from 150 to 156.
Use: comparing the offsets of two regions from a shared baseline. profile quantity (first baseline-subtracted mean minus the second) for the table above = -0.49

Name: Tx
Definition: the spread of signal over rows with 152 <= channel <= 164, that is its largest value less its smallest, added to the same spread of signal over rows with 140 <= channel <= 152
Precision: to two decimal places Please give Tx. 0.21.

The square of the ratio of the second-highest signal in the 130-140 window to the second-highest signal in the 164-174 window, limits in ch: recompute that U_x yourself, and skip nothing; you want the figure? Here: 0.89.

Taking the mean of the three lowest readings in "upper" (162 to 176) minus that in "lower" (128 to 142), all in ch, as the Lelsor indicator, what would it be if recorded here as 0.42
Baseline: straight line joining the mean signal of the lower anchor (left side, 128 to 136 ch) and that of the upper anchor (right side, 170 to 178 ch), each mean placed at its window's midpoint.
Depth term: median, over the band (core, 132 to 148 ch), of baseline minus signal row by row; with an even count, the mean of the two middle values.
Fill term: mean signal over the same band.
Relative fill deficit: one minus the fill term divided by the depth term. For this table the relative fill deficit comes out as 7.2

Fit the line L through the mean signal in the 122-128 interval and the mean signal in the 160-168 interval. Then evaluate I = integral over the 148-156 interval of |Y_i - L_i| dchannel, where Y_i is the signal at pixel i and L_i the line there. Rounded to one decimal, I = 1.4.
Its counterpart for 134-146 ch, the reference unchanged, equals 2.7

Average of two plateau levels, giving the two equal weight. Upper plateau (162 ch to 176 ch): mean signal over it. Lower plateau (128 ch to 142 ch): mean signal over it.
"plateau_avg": 1.76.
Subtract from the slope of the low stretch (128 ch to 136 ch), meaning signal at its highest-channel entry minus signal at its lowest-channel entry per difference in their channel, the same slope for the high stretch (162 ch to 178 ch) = 0.10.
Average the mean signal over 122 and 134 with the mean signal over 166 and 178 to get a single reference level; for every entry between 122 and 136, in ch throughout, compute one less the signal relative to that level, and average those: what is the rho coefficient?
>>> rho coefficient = 0.104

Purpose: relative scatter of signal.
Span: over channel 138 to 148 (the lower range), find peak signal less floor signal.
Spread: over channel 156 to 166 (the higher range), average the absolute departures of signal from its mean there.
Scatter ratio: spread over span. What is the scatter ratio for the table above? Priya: 0.42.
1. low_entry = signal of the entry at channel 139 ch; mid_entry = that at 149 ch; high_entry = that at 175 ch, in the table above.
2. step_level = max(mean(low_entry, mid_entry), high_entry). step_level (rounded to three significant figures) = 1.91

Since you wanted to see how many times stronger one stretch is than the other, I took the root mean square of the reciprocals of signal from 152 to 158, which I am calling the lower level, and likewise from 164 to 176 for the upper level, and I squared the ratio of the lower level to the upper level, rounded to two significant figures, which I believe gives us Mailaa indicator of 0.93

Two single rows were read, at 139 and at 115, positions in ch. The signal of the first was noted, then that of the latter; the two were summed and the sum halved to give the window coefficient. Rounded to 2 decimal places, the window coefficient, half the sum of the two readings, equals 1.80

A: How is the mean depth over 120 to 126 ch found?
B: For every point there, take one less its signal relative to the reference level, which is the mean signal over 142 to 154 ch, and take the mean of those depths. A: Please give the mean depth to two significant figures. 0.18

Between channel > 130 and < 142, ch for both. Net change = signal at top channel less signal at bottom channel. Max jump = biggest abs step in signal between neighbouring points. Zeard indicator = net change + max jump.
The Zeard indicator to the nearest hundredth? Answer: 0.77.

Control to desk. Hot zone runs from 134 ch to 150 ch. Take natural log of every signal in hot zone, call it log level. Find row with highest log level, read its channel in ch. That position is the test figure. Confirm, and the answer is 149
